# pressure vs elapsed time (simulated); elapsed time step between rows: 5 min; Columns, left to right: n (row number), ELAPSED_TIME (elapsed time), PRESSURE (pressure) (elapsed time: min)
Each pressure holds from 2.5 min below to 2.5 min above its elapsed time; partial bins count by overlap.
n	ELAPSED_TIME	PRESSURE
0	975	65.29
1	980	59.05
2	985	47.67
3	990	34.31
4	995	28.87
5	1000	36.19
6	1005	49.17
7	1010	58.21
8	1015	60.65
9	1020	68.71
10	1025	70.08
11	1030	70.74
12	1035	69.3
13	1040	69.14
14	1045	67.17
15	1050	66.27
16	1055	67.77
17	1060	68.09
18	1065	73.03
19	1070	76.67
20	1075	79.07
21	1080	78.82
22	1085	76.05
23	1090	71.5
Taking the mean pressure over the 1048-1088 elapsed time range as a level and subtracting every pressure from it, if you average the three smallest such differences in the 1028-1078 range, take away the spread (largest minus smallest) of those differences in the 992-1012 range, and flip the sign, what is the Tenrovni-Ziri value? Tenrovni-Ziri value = 32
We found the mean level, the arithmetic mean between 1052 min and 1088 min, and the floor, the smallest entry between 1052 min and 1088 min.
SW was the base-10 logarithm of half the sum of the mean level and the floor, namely 1.85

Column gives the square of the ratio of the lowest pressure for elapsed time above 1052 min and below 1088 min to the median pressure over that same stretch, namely 0.794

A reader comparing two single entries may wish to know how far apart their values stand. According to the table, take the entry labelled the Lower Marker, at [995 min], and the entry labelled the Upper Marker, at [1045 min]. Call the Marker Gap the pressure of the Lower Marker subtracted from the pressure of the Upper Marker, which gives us 38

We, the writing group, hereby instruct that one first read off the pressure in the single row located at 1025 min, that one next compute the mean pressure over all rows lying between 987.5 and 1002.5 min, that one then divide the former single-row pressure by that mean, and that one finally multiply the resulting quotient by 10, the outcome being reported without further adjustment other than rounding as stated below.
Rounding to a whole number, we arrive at 21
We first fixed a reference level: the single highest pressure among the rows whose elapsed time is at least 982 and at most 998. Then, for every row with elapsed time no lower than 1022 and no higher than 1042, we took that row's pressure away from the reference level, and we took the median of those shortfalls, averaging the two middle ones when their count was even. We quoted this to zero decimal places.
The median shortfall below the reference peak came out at -22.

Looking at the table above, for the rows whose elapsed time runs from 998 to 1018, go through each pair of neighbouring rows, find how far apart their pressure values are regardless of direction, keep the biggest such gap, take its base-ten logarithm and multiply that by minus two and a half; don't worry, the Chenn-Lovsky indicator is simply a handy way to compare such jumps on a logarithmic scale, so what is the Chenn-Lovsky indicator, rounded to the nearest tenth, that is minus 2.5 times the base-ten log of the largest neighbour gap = -2.8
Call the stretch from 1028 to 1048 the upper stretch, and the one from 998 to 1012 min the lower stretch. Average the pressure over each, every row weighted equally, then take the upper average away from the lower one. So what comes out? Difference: -21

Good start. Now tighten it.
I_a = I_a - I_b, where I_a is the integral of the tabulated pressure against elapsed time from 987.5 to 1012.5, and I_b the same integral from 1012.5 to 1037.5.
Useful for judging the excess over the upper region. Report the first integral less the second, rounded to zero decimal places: -664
